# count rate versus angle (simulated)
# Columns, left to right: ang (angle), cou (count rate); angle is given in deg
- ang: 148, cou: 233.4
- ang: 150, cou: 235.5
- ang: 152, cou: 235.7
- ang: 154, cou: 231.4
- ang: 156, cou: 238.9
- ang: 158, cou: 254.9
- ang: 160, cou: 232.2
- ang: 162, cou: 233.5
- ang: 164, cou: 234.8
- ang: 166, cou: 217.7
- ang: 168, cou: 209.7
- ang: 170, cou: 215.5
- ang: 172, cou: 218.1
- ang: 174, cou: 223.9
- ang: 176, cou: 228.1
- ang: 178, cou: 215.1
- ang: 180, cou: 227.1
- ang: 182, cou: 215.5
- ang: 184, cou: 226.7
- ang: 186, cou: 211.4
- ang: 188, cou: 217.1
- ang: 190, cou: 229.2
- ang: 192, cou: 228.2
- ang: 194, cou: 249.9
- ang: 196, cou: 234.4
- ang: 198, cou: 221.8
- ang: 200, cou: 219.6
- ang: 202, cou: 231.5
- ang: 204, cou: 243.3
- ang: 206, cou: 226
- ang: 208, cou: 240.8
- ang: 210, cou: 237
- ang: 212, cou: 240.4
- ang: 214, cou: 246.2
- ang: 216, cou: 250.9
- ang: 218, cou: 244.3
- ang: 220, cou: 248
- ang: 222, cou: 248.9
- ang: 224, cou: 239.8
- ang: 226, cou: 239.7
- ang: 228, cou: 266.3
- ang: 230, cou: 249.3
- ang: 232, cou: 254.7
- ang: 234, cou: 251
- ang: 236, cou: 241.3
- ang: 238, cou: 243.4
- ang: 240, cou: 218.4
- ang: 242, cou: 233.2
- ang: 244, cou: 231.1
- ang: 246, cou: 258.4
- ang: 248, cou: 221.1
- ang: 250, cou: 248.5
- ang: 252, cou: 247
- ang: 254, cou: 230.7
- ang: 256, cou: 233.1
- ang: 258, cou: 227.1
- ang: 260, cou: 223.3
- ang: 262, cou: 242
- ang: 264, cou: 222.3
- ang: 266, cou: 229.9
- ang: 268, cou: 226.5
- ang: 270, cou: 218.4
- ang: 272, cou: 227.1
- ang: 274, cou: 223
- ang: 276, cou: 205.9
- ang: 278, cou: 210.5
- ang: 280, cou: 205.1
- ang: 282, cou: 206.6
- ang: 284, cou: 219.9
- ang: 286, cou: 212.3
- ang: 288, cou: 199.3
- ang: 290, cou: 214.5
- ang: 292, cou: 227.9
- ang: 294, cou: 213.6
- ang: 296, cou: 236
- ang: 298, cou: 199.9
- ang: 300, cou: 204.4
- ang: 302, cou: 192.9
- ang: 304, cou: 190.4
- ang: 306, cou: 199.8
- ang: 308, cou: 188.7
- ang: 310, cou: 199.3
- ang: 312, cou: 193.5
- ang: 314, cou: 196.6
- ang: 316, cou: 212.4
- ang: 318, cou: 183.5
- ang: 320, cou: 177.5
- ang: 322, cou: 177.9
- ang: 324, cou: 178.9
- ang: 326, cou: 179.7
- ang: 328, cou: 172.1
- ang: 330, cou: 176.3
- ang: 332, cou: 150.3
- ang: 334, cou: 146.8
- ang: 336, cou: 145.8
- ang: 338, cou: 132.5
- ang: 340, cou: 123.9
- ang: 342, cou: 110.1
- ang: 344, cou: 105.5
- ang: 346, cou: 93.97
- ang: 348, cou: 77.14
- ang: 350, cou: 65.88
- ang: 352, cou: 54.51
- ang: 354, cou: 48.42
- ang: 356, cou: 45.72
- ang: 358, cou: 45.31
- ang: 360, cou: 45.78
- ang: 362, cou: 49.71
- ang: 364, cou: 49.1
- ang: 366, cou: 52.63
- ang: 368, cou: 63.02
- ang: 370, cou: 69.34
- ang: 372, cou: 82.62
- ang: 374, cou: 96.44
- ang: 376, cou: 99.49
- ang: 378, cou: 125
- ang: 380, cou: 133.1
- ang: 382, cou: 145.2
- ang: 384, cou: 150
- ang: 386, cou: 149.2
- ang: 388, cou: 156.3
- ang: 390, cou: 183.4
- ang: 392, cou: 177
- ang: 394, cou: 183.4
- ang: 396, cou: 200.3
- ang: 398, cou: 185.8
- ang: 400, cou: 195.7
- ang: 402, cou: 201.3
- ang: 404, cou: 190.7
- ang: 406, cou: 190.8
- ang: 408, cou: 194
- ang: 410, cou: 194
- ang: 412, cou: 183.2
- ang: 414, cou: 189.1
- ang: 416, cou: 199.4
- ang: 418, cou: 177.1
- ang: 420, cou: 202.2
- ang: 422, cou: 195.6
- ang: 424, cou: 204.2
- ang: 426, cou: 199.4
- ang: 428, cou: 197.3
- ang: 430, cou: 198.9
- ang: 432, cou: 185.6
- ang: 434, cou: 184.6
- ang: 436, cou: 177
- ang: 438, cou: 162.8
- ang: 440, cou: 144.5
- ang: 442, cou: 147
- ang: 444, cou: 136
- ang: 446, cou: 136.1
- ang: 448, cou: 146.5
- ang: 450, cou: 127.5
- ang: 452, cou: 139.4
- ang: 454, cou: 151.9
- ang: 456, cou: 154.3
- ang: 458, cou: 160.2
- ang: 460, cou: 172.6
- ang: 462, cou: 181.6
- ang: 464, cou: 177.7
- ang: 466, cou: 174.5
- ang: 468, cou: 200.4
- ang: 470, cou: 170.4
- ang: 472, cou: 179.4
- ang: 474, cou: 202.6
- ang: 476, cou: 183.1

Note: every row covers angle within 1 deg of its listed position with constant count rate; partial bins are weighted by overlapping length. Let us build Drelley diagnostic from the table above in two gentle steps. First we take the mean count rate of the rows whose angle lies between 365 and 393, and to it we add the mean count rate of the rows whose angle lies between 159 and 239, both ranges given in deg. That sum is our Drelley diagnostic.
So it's 354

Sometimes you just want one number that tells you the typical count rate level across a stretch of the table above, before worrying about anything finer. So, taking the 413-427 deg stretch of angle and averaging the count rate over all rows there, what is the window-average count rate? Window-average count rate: 195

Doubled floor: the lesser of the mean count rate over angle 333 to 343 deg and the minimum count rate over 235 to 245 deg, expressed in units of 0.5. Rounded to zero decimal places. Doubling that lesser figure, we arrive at 264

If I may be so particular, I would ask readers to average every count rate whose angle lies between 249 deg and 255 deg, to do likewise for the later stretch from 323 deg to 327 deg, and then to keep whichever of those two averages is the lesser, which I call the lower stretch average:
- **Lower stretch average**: 179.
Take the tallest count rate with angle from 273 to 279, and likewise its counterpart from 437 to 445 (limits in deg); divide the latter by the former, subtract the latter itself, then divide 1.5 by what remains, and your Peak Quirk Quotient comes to -0.0093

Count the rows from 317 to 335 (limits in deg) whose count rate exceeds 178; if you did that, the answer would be 3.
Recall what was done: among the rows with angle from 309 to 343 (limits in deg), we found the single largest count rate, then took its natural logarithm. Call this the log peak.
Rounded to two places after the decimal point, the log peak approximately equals 5.36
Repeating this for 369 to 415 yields 5.30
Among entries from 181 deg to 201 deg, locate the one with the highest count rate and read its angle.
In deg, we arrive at 194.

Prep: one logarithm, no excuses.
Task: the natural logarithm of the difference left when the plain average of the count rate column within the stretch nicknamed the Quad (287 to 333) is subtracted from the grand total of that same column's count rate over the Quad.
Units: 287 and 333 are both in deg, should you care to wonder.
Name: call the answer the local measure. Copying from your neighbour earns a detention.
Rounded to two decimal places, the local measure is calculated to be 8.36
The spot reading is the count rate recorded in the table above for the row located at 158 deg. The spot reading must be 254.9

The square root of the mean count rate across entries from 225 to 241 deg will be 15.7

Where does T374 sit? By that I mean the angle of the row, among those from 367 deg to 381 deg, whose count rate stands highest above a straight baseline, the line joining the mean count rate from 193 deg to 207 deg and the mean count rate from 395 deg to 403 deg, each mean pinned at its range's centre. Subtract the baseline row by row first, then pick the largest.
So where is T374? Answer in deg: 380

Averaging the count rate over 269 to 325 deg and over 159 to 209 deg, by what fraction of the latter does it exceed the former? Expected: 0.10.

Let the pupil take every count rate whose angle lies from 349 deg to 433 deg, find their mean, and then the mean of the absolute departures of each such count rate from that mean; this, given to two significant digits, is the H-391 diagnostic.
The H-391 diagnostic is 54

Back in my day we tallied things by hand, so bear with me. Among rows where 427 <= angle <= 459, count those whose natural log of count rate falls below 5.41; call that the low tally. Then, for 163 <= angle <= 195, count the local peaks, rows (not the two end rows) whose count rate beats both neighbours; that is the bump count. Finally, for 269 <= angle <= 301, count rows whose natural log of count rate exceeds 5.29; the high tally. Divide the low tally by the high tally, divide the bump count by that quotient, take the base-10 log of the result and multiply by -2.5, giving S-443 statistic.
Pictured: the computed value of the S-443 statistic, -1.5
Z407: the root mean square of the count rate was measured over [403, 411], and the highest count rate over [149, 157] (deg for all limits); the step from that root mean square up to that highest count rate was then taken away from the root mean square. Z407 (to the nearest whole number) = 146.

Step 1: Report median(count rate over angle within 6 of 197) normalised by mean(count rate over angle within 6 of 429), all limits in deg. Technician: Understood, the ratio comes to 1.18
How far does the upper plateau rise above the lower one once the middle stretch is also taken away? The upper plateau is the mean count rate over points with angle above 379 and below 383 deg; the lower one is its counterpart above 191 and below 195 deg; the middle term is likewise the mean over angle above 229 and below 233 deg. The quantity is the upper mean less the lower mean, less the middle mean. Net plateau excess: -352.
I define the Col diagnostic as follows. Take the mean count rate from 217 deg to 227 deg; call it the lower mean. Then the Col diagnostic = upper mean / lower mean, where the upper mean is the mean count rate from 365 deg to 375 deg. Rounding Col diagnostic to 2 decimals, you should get 0.30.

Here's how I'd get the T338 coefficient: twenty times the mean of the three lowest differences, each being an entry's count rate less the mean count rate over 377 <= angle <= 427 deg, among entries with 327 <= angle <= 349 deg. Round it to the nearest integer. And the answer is -1760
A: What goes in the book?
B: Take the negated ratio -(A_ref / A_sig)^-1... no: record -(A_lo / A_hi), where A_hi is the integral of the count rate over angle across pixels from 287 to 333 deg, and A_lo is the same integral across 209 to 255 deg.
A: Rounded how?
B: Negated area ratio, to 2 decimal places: -1.25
